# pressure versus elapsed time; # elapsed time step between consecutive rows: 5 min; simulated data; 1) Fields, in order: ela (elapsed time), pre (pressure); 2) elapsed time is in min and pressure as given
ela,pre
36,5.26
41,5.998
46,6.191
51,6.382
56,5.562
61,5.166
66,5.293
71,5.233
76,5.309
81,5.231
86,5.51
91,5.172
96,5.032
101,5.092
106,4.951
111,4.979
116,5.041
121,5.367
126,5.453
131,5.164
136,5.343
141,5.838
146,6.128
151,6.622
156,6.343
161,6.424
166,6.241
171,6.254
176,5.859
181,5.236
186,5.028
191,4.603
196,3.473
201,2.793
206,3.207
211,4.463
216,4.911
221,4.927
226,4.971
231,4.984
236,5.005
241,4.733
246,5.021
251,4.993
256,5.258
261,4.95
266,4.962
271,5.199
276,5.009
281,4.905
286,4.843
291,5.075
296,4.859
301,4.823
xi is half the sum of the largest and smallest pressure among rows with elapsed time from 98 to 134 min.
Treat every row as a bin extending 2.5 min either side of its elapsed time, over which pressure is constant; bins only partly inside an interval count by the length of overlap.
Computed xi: 5.20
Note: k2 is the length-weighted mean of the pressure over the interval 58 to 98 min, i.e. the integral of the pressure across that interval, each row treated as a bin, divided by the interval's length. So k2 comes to 5.2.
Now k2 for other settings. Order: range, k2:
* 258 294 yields 5.0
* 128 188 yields 5.9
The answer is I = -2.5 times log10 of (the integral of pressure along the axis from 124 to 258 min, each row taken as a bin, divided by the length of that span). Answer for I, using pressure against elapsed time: -1.78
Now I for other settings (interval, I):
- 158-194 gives -1.88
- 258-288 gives -1.74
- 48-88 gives -1.84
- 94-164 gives -1.86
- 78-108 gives -1.78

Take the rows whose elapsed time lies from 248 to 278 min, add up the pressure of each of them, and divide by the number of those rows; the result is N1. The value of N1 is 5.06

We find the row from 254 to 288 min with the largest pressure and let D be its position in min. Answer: 256 min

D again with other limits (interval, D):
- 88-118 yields 91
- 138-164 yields 151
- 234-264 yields 256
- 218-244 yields 236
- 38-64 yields 51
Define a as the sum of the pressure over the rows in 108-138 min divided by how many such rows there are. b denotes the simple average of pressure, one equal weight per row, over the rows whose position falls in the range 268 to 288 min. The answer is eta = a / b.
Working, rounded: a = 5.22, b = 5.0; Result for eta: 1.05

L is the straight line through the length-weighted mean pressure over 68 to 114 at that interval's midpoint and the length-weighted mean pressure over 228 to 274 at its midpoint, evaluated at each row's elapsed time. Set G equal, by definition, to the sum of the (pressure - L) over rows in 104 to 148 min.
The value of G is 2.1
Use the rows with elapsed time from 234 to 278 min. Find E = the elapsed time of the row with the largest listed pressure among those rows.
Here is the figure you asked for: 256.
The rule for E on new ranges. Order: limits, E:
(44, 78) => 51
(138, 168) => 151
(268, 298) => 271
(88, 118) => 91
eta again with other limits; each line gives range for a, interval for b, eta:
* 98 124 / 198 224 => 1.25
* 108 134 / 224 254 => 1.05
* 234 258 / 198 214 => 1.43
